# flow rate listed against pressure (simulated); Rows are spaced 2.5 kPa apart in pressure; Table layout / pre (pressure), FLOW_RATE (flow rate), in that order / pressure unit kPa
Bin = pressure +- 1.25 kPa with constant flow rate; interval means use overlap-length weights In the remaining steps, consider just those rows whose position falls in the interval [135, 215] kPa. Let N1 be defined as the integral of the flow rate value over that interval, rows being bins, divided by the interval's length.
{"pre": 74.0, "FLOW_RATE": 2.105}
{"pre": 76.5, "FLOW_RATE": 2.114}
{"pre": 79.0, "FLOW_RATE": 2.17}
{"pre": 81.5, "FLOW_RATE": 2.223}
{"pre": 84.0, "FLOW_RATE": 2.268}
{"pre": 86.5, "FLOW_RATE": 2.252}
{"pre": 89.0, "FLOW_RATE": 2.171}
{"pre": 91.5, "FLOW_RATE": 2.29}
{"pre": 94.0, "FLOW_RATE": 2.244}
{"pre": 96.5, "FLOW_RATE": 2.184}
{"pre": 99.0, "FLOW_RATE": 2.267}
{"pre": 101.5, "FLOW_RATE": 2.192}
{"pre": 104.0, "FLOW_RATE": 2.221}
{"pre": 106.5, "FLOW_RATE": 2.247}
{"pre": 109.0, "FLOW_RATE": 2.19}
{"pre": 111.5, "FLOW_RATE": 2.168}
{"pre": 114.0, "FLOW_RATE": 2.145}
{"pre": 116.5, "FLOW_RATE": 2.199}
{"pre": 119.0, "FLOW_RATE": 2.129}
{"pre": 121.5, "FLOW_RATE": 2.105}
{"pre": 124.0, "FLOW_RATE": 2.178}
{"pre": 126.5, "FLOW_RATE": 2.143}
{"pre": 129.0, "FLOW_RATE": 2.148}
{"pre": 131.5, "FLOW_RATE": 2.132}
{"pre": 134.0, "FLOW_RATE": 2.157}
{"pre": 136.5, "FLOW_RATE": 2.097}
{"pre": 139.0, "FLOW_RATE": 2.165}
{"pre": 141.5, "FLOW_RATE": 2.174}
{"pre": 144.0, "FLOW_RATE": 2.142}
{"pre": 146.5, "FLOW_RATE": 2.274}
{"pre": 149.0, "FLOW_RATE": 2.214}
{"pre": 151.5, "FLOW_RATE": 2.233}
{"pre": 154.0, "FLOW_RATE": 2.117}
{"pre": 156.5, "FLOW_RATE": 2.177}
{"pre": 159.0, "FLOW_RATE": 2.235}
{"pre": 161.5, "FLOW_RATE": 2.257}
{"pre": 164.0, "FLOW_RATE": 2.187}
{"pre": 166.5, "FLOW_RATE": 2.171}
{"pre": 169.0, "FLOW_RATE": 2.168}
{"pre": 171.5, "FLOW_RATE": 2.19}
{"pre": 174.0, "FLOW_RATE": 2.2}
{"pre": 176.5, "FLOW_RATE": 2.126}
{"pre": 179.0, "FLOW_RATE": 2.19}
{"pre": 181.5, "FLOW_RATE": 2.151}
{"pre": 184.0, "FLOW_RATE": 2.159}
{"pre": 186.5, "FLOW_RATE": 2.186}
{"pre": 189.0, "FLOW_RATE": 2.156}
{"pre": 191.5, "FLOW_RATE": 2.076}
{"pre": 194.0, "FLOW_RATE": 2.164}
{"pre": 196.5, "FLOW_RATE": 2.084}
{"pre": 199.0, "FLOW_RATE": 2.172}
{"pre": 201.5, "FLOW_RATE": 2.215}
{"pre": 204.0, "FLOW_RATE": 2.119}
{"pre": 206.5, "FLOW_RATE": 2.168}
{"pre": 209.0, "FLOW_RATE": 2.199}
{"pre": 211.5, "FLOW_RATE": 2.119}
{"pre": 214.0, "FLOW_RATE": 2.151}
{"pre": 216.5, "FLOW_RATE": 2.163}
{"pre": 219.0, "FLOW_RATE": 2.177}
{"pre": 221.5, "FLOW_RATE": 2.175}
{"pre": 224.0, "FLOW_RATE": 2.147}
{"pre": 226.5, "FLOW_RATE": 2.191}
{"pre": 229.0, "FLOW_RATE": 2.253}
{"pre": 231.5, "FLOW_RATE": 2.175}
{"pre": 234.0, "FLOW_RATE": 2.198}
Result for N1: 2.17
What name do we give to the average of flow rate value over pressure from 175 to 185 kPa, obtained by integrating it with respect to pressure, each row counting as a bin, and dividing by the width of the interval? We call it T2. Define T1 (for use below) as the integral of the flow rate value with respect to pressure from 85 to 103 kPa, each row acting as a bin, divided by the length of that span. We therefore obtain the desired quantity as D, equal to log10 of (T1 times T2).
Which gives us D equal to 0.682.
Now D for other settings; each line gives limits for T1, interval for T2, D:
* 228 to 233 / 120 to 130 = 0.676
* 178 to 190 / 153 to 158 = 0.669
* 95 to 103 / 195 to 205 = 0.678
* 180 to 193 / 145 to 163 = 0.677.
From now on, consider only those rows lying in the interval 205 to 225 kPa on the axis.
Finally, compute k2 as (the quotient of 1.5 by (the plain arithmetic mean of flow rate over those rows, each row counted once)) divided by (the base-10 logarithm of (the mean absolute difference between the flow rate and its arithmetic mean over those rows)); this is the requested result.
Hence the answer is -0.395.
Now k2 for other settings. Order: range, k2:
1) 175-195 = -0.435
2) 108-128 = -0.442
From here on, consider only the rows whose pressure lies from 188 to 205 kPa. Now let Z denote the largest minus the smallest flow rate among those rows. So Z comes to 0.14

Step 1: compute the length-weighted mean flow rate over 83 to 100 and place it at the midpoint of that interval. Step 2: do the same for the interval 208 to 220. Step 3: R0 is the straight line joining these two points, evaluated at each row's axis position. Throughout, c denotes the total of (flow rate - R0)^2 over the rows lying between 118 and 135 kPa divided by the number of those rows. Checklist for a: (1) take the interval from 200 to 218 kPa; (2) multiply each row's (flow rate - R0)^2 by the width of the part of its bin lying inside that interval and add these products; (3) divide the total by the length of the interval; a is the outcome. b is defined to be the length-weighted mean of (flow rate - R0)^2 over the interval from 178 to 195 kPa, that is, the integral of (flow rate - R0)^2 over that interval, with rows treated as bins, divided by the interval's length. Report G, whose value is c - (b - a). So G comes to 0.005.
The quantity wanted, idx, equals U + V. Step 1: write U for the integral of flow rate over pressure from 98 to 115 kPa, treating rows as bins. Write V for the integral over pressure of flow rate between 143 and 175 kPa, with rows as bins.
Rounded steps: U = 37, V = 70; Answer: 108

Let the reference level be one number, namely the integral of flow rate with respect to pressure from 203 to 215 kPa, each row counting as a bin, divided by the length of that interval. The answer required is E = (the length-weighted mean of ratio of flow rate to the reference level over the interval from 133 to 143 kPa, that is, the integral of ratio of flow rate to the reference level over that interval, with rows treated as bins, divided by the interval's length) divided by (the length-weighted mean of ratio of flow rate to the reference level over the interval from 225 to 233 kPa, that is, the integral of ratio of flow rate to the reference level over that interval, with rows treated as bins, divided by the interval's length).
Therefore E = 0.974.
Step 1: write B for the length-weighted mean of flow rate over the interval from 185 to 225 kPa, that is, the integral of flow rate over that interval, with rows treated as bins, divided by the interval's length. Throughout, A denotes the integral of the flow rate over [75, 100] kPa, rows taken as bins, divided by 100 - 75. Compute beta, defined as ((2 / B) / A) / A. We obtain 0.189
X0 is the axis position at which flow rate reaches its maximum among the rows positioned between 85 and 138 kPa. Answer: 91.5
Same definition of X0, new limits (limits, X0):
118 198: 146.5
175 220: 201.5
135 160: 146.5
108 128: 116.5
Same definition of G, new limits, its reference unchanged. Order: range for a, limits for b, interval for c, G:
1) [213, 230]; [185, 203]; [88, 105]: 0.001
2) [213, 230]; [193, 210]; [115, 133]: 0.005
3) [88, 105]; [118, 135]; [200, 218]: -0.003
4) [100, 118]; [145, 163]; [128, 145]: 0.004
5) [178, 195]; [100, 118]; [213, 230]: 0.002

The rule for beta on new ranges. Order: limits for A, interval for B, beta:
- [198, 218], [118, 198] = 0.197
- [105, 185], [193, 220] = 0.196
